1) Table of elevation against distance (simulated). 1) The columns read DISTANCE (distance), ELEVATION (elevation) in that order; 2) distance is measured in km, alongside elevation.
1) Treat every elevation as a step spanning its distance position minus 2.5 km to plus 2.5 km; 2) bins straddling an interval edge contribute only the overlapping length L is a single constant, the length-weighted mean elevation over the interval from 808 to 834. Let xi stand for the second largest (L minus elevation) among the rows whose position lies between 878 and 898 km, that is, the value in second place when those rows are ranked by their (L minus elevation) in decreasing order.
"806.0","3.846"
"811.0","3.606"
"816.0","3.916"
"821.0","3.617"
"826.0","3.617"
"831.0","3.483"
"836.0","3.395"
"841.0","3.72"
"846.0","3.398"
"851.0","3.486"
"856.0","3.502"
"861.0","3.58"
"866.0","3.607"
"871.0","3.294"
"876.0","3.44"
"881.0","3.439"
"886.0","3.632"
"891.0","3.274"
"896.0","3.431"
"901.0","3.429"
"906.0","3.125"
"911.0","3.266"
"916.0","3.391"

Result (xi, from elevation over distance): 0.22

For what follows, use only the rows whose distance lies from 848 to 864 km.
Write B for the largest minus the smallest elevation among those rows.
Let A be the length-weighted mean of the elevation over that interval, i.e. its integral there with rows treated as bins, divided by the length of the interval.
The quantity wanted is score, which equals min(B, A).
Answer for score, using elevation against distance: 0.09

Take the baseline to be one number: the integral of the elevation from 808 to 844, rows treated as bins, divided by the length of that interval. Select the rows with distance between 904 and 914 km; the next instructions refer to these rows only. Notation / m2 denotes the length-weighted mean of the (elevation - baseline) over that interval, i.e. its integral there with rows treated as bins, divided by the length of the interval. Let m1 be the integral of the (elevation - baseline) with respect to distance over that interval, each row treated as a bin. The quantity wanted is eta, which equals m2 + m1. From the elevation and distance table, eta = -4.5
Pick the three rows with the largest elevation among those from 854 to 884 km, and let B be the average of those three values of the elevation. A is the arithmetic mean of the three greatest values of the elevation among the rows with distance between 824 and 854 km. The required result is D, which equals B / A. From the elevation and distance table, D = 0.99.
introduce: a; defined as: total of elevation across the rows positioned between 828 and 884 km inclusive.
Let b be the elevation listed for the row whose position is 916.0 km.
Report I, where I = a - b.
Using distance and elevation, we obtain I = 35.0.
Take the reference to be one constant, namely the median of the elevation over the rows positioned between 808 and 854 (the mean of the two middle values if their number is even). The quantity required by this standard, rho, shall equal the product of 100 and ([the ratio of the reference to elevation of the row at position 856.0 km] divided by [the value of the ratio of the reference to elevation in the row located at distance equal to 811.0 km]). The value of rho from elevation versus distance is 103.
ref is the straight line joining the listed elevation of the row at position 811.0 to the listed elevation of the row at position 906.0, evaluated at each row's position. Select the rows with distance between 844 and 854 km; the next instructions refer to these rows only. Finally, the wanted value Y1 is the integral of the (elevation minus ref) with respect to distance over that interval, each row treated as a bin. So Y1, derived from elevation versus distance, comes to 0.3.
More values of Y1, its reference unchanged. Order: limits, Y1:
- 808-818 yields 1.6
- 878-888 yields 2.8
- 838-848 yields 1.1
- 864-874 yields 1.3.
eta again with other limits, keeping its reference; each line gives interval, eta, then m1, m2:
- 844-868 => -2.7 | -2.6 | -0.11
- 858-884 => -4.0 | -3.8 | -0.15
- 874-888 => -1.8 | -1.7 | -0.12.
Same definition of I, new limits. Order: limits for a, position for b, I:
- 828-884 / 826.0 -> 34.7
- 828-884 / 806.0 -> 34.5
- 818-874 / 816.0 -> 34.8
